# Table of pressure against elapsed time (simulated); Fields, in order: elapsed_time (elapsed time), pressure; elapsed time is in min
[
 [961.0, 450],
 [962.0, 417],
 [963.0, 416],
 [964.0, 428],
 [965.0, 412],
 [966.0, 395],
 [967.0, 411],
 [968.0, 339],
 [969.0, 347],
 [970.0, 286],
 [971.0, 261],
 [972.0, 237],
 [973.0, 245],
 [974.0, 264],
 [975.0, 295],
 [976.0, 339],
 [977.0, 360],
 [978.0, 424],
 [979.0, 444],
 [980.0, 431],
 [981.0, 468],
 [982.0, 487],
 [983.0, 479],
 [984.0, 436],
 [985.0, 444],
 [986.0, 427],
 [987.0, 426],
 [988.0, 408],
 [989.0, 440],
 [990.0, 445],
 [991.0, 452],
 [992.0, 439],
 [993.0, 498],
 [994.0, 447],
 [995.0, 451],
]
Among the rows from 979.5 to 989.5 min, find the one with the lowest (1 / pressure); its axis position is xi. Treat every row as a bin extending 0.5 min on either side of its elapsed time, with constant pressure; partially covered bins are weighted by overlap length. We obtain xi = 982.0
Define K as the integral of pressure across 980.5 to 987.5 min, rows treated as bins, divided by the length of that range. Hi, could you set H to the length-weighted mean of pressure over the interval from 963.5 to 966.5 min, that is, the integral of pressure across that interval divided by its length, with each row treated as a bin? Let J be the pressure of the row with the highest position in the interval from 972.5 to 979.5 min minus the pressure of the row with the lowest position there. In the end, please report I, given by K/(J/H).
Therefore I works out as 936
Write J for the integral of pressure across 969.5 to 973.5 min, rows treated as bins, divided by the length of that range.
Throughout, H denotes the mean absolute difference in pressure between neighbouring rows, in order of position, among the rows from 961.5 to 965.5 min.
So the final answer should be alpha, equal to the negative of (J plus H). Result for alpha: -267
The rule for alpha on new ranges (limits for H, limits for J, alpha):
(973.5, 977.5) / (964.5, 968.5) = -421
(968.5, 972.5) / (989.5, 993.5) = -495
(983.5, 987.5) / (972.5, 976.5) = -294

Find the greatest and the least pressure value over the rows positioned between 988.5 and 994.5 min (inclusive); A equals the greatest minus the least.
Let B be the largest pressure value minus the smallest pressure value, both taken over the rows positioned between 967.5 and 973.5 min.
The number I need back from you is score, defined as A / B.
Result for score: 0.5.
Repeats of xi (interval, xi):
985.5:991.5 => 991.0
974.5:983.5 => 982.0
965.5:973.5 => 967.0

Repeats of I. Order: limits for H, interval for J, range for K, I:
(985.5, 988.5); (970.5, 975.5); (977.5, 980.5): 5353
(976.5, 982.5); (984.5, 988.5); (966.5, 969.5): -4425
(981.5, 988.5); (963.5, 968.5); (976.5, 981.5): -2122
